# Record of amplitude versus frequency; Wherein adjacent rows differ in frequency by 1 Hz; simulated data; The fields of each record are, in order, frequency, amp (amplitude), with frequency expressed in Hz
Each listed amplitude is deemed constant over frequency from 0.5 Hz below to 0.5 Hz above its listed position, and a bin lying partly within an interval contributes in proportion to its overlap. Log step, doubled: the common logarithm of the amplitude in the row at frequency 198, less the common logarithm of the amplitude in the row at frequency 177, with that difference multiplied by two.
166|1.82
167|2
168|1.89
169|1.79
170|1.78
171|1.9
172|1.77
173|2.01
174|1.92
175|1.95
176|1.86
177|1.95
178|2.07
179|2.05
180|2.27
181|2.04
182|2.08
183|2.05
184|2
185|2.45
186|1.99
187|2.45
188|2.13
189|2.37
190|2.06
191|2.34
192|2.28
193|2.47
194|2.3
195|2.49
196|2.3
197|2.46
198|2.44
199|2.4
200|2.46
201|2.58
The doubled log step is 0.19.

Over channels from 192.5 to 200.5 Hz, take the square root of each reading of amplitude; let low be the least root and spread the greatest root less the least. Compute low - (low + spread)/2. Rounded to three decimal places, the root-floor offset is 0.728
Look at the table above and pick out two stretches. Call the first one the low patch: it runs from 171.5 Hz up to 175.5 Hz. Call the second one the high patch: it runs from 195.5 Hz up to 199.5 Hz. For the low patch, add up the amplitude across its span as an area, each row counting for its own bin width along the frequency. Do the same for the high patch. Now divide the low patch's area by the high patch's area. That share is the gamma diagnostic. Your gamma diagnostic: 0.80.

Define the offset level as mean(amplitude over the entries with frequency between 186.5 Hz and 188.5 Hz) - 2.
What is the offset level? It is 0.29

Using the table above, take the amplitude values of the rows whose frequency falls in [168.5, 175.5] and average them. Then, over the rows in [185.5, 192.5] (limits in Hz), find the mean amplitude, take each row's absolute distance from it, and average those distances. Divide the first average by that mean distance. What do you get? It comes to 13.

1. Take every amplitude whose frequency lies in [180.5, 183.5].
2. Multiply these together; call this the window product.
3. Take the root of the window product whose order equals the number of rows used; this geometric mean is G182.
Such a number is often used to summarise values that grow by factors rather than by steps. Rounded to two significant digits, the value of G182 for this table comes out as 2.1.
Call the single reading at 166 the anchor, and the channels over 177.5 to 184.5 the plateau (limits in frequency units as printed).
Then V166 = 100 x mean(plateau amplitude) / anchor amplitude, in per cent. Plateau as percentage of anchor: 114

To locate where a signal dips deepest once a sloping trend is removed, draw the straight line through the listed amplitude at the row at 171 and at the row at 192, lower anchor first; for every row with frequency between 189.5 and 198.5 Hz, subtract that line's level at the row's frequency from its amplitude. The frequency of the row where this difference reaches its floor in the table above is 190 Hz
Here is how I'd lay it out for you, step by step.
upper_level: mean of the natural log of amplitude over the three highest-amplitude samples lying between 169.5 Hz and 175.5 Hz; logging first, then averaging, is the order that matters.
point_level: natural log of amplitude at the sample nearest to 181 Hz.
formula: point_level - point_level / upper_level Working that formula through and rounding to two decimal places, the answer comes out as -0.35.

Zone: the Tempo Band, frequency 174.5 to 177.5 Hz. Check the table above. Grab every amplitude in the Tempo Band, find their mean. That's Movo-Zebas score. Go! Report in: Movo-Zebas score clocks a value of 1.92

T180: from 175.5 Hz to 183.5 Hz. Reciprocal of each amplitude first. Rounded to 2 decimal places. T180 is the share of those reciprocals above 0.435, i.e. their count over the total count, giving 1.00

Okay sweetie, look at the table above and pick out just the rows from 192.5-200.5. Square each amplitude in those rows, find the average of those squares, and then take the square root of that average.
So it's 2.4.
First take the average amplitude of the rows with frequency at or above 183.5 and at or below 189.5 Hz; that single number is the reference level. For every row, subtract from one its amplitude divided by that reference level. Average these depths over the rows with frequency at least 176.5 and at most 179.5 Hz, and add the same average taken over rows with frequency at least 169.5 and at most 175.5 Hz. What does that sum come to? 0.25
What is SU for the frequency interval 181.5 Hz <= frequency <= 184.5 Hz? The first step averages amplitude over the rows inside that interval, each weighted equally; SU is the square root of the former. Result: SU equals 1.43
